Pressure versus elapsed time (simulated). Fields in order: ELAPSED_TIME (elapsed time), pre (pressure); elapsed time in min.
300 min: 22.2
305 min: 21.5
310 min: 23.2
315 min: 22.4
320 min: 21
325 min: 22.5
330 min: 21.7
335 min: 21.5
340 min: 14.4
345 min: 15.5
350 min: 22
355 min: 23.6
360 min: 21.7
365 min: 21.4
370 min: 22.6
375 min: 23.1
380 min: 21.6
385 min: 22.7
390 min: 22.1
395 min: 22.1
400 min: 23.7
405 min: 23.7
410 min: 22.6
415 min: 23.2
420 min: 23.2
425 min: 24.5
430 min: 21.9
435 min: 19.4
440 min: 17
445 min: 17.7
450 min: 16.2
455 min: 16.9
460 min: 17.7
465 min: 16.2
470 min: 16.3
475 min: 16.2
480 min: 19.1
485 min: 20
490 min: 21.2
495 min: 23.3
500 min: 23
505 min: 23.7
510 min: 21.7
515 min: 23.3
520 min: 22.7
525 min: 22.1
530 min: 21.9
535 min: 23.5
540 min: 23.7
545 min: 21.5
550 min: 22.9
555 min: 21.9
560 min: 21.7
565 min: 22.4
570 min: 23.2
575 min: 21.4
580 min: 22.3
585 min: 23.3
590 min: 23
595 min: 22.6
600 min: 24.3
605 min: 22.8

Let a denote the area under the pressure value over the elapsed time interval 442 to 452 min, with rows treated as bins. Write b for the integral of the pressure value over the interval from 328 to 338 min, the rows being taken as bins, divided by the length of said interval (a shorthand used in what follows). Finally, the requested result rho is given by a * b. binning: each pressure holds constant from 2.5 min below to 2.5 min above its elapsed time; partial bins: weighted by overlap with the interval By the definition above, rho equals 3608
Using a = 170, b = 21.2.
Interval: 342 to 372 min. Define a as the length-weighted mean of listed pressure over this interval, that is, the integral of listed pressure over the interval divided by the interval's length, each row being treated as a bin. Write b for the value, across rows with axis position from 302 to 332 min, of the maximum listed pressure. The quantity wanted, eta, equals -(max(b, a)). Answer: -23.2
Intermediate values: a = 21.0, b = 23.2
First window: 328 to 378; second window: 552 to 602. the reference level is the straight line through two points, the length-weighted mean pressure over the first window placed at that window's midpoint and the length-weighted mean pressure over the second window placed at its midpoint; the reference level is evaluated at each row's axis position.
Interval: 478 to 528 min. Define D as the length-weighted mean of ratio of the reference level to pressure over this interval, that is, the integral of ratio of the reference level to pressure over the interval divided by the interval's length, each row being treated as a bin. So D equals 1.00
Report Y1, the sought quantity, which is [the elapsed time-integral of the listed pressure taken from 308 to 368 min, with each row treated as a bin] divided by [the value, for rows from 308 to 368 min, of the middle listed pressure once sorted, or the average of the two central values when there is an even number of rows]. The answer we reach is 58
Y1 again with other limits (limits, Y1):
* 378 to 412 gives 34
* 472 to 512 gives 39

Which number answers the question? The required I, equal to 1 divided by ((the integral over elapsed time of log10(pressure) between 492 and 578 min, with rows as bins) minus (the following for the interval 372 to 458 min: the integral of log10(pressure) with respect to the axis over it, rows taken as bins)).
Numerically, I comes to 0.4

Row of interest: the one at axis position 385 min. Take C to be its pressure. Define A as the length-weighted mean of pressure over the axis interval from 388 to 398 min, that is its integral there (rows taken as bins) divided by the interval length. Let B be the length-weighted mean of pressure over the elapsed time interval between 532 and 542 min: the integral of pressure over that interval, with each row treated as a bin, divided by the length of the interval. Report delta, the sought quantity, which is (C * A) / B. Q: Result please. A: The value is 21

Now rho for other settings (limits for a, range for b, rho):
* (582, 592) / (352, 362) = 5239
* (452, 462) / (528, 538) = 3926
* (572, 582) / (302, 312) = 4883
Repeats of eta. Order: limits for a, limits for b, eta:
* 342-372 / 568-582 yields -23.2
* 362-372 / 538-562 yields -23.7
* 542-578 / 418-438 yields -24.5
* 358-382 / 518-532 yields -22.7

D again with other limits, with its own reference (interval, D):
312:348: 1.06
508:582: 1.00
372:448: 0.98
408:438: 0.96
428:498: 1.19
